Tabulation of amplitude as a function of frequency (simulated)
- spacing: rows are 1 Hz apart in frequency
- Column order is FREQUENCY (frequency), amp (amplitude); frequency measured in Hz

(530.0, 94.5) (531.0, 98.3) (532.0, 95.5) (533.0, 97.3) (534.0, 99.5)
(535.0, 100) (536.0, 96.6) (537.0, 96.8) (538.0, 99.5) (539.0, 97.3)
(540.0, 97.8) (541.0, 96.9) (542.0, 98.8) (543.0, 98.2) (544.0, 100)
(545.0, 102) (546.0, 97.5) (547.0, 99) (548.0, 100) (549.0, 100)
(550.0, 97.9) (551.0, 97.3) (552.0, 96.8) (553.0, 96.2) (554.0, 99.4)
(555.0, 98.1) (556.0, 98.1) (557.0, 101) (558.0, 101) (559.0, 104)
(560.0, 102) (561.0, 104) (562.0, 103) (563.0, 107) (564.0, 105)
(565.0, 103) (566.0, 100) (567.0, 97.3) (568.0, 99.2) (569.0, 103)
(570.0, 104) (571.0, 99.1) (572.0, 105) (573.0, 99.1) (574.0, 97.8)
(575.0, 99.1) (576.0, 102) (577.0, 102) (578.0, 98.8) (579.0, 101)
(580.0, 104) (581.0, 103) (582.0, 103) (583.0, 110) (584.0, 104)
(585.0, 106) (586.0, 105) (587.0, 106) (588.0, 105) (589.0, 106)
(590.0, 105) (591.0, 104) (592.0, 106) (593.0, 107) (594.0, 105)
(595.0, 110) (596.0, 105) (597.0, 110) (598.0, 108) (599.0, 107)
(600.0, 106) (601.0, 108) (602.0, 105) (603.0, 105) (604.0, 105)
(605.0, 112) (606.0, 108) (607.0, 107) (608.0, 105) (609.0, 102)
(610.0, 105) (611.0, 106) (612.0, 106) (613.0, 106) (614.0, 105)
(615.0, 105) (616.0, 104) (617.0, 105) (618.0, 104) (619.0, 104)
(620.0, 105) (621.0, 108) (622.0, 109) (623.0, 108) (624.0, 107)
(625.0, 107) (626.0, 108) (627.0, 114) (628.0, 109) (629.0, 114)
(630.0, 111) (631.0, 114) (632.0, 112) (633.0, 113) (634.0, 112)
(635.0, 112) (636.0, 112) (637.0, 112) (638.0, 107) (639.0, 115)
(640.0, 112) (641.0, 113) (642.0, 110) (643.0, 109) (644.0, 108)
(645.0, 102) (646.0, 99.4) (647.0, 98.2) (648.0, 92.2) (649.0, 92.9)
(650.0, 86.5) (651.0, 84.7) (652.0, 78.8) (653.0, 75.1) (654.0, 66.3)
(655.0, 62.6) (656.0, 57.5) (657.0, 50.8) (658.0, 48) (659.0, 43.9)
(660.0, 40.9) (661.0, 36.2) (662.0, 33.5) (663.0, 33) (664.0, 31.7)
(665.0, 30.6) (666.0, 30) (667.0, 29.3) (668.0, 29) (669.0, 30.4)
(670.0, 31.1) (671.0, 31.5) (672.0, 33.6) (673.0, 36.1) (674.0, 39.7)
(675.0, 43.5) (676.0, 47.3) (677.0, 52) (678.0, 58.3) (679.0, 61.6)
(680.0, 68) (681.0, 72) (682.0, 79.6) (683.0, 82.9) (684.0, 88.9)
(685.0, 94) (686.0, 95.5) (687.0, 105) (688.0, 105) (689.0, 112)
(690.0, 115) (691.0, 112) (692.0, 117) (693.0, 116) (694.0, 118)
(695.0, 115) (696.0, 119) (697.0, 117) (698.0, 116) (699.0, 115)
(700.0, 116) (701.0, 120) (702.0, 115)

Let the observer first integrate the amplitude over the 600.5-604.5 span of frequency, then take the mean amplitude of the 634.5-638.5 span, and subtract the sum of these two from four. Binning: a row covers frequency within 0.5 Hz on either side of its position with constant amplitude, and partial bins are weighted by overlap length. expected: -530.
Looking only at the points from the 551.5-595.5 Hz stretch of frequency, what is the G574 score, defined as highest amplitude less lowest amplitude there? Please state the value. 14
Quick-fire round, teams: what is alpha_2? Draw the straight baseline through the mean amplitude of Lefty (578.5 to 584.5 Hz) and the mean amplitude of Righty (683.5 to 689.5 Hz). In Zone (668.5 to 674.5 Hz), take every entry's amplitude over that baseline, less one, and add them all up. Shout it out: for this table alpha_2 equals -4.0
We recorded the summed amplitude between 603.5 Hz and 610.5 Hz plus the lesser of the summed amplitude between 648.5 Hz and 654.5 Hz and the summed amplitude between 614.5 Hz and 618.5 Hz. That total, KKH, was 1162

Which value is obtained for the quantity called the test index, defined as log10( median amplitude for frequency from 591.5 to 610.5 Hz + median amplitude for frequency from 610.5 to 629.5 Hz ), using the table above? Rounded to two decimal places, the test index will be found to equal 2.33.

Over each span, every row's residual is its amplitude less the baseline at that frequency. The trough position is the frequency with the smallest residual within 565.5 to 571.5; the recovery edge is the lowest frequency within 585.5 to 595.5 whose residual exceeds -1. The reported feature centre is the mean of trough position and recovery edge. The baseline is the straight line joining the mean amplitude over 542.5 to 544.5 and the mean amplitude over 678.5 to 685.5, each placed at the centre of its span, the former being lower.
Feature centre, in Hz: 576.5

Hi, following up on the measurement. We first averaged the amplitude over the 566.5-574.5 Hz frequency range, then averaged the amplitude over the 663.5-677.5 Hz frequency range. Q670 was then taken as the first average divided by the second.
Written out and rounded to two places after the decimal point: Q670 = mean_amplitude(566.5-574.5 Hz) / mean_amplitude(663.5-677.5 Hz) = 2.84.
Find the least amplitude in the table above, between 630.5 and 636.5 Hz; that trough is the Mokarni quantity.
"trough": 112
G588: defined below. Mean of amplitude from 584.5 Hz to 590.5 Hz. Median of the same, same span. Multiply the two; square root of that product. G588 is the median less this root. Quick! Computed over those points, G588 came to 0.0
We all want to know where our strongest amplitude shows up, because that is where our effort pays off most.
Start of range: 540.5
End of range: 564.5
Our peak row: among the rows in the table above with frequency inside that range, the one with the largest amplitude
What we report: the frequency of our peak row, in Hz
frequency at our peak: 563.0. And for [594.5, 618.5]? 605.0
